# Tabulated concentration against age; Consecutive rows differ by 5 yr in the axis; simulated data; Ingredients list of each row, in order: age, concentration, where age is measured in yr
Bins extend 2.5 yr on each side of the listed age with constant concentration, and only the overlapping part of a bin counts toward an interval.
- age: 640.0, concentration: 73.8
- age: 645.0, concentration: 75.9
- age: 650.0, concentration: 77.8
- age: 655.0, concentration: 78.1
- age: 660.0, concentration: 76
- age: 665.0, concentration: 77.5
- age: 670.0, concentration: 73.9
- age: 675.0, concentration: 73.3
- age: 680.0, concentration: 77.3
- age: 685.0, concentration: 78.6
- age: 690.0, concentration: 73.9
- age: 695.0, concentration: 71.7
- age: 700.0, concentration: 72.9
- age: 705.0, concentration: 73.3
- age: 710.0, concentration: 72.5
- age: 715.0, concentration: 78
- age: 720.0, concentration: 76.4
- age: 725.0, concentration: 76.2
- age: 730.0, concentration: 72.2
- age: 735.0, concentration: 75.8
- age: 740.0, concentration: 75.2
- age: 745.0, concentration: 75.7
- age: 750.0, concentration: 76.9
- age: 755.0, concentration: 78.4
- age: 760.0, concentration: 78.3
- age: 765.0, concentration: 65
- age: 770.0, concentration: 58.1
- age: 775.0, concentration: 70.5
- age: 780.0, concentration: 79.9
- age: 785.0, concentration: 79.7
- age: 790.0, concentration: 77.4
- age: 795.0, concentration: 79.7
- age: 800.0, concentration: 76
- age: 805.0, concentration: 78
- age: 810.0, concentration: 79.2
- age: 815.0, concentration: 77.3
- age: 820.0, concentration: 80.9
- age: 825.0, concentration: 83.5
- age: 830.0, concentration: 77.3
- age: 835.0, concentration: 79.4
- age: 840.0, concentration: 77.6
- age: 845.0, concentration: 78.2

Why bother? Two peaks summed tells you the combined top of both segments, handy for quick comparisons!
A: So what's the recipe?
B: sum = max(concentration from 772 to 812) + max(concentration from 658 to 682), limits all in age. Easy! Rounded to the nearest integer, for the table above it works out 157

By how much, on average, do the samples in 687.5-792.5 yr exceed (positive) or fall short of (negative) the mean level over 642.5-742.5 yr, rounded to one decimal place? -1.1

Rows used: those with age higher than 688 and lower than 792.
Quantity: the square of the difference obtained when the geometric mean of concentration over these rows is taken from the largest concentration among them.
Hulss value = 35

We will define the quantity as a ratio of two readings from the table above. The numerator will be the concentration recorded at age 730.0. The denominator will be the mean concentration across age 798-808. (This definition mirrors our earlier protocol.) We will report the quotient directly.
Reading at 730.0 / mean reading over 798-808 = 0.94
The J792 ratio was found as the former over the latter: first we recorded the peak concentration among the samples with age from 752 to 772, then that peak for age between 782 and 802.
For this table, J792 0.98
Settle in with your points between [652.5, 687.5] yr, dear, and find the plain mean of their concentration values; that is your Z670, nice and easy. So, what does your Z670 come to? 76.4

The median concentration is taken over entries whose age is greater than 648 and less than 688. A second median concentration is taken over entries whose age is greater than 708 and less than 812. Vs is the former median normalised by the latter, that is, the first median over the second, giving 1.01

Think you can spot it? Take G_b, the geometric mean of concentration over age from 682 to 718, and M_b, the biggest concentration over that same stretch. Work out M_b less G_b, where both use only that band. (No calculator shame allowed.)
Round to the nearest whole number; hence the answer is 4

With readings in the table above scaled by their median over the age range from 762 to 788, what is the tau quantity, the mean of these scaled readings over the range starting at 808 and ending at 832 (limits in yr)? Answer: 1.13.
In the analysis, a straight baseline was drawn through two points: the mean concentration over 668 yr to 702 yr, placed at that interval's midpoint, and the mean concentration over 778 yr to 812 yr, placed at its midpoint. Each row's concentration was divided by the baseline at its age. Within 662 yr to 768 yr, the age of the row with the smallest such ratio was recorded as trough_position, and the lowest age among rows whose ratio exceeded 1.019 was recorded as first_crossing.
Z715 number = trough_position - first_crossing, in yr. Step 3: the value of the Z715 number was 100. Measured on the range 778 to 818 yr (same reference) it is 20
